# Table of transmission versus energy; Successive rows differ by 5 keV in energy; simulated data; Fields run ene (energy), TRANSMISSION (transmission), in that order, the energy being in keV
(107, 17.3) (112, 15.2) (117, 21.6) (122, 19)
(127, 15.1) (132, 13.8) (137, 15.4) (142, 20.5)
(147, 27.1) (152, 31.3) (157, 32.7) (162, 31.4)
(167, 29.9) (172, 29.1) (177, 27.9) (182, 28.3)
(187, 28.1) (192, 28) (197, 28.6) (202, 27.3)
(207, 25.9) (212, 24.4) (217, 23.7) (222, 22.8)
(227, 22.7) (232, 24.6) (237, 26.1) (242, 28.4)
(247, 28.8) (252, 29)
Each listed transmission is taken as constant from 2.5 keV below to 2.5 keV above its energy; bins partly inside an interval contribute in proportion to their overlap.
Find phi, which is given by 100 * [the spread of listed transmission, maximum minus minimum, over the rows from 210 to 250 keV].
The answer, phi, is 610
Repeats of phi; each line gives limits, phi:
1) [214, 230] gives 100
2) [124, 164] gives 1890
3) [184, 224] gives 580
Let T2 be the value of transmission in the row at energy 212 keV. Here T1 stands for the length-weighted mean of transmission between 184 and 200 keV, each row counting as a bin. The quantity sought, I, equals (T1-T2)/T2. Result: 0.16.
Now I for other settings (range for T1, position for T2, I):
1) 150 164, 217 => 0.34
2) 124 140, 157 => -0.54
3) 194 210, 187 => -0.03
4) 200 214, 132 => 0.87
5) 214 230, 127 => 0.53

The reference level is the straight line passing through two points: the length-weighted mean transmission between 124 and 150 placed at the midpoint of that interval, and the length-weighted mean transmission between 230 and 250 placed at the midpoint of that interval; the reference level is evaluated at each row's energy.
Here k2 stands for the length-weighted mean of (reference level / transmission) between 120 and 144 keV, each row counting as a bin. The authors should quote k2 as 1.12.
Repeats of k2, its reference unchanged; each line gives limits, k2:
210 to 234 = 1.09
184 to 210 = 0.86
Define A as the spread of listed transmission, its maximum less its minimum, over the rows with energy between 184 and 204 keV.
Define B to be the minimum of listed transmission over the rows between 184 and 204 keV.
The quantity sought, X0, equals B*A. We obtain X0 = 35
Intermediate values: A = 1.3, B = 27.3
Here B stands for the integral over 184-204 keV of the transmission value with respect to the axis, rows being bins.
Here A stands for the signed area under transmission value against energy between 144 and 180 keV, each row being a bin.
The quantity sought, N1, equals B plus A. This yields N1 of 1632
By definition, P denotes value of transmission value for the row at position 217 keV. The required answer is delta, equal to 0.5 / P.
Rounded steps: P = 23.7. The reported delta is 0.021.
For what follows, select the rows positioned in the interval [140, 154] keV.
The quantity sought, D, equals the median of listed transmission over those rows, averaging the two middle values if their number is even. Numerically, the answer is 27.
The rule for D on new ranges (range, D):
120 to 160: 20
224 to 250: 26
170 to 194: 28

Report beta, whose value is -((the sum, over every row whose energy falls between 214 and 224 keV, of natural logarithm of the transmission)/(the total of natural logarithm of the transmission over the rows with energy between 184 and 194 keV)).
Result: -0.94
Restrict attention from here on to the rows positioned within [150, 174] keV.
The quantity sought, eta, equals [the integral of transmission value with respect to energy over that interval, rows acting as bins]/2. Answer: 371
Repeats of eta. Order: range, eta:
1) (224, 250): 339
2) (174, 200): 366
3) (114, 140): 221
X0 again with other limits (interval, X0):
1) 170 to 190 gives 33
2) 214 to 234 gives 43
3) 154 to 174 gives 105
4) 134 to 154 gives 245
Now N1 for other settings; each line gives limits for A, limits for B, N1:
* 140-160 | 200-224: 1159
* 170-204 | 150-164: 1404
